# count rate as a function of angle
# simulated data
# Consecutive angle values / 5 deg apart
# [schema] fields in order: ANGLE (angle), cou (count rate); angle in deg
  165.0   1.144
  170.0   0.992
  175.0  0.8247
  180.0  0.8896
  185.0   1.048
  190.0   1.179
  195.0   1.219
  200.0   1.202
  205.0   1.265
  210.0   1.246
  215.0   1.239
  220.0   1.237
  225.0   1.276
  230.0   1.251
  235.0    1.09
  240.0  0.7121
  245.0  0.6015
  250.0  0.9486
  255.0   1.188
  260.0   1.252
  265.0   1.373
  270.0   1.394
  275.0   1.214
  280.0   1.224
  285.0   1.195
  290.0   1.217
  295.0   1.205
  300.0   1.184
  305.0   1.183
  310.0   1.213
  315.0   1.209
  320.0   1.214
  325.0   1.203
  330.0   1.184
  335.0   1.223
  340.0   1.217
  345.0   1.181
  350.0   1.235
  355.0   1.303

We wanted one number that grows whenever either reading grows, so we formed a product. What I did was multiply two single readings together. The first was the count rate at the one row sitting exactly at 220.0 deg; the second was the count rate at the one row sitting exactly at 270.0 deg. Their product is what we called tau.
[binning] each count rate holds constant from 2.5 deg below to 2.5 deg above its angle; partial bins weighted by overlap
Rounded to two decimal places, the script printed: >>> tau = 1.72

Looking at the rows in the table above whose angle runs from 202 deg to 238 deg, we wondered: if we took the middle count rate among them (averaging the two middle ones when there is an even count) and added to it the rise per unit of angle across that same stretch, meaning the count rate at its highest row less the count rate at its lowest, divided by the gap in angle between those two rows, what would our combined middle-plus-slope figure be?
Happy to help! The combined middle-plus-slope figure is 1.24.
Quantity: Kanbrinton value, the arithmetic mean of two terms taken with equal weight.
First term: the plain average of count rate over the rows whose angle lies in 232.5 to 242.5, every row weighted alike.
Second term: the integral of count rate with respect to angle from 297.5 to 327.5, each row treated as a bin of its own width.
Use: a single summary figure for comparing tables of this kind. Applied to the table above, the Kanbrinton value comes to 18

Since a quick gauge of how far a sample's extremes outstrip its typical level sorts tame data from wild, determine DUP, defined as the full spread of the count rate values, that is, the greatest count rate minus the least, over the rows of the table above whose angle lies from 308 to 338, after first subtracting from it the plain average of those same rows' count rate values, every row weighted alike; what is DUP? -1.17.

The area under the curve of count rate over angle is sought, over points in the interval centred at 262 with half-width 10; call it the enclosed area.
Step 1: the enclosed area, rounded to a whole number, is 26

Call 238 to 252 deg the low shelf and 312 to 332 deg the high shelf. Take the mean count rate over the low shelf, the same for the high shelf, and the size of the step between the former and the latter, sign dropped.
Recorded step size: 0.45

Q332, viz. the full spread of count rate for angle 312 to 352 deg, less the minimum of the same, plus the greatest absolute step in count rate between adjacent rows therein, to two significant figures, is -1.1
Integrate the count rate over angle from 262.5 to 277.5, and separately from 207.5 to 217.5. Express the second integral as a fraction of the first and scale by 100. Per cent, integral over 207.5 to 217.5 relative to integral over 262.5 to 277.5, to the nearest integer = 62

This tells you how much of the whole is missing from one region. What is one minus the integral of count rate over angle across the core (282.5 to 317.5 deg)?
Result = -41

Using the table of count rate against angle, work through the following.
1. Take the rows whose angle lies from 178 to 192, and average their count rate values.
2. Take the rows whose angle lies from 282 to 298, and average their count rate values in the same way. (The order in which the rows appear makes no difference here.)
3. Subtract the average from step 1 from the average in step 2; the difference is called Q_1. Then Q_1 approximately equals 0.17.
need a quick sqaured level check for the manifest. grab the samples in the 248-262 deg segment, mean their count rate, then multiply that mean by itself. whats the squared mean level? 1.28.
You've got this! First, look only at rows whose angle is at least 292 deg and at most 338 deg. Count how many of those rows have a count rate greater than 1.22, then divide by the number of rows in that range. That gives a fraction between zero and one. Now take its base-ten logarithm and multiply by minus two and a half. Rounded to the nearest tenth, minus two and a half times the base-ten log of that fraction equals 2.4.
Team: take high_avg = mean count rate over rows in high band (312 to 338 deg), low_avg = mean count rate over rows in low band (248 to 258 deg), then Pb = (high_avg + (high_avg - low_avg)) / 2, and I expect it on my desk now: 0.67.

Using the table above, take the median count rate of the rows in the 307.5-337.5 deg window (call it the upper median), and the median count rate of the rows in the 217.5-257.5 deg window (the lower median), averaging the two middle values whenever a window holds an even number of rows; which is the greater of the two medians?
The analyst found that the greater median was 1.21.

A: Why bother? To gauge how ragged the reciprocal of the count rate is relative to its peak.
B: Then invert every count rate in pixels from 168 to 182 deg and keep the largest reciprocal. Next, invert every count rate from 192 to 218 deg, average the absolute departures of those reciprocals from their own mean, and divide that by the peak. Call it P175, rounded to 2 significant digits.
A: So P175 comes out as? 0.010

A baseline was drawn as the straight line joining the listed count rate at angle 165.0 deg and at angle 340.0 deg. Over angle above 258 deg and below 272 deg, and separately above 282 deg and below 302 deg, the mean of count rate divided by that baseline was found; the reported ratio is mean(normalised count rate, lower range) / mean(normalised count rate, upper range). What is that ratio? 1.13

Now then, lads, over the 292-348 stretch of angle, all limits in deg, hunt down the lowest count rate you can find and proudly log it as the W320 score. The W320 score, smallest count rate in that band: 1.181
